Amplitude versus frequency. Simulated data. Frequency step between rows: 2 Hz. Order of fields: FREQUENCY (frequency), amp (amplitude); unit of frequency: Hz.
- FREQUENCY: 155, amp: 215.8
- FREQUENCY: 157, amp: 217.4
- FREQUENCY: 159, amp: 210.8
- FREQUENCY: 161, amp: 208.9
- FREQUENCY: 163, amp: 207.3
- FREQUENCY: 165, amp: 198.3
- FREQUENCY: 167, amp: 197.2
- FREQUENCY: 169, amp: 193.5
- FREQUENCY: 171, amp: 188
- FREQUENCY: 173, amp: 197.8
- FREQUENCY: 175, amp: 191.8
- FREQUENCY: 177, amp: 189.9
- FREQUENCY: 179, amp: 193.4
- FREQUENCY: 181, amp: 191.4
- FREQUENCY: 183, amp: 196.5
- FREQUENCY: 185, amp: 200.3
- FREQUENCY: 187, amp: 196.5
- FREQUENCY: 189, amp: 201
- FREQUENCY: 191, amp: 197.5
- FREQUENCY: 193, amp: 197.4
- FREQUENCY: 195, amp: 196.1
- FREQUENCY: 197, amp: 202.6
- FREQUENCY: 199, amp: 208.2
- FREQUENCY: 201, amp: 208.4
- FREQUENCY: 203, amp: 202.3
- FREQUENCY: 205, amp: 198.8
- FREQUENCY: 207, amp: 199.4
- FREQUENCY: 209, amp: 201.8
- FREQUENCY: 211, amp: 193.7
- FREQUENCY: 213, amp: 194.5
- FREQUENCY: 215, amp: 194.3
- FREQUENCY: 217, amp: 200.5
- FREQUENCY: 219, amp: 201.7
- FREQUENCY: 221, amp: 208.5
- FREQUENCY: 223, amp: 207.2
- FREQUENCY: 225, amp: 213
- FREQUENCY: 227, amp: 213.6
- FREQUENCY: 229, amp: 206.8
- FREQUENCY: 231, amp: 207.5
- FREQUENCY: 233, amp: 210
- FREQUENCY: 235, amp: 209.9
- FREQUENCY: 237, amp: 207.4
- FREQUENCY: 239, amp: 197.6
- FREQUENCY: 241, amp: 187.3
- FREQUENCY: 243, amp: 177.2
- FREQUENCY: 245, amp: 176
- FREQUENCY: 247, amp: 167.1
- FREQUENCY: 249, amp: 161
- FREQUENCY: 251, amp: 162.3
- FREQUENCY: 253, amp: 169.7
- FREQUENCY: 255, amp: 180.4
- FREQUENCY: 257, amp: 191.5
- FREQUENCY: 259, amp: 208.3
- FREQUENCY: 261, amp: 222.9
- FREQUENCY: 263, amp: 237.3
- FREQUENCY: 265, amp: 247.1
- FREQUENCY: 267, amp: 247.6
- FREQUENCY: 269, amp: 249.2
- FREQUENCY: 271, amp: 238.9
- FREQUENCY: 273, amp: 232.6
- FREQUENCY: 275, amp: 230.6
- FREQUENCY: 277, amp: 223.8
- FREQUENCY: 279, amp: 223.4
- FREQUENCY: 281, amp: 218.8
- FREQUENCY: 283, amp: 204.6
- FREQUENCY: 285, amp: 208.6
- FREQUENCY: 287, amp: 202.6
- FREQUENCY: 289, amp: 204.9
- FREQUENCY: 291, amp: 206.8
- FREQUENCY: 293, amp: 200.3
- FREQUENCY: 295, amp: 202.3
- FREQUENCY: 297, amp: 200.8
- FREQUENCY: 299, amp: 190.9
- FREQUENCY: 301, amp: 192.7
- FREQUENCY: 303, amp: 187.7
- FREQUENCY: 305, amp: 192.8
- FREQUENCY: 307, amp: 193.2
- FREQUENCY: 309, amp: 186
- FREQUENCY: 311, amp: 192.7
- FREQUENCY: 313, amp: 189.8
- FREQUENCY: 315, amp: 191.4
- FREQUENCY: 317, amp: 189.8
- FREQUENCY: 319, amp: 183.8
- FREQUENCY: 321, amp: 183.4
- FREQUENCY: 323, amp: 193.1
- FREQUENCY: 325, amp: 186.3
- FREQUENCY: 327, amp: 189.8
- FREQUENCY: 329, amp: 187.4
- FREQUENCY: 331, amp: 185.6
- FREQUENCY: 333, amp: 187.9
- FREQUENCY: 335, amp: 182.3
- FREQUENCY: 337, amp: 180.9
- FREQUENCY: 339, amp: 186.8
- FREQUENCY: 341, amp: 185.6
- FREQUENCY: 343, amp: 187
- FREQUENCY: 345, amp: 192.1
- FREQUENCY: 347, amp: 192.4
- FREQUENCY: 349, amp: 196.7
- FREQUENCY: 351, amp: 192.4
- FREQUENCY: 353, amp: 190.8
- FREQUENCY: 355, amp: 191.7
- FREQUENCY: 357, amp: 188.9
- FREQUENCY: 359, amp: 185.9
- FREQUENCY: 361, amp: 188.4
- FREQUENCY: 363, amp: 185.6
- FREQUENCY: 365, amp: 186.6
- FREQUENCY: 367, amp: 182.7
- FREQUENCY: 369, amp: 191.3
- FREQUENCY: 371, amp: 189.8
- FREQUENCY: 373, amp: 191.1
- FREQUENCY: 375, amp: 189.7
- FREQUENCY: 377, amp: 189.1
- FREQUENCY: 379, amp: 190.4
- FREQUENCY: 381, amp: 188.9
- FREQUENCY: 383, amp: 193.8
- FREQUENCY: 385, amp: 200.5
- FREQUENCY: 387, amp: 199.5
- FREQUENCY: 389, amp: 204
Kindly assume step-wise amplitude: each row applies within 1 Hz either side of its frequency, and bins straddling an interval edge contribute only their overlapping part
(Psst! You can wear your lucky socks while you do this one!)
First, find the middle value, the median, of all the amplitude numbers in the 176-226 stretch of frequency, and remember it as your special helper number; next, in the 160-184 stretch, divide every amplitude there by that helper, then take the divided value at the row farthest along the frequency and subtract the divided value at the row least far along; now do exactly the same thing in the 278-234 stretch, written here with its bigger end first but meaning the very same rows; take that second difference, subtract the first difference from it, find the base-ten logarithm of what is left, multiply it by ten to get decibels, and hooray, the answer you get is -8.8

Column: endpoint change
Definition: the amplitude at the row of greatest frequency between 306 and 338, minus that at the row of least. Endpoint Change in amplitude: -12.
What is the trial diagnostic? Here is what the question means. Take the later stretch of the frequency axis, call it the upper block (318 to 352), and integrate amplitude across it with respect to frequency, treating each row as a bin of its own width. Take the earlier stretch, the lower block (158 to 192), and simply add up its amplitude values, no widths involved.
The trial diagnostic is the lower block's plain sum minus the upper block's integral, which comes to -3027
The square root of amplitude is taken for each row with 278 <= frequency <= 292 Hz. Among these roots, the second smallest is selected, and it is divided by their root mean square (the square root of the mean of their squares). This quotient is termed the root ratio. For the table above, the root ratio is 0.987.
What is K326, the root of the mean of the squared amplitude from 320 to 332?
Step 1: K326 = 188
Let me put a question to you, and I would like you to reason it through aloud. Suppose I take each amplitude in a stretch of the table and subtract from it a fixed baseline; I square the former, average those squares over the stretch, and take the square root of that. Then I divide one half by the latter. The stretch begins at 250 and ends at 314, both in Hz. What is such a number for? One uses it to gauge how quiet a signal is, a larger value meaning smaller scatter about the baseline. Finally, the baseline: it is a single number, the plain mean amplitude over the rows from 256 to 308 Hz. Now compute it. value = 0.022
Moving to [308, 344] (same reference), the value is 0.019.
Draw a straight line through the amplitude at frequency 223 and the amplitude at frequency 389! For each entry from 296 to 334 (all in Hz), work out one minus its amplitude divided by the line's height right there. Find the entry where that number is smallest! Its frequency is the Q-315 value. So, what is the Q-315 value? 297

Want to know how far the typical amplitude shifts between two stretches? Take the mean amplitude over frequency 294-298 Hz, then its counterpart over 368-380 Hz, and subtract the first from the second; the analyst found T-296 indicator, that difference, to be -11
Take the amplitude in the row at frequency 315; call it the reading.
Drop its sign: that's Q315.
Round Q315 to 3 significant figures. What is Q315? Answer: 191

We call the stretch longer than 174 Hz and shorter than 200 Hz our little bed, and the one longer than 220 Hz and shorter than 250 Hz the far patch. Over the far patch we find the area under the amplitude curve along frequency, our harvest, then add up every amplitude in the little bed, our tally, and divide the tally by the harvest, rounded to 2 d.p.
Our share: 0.43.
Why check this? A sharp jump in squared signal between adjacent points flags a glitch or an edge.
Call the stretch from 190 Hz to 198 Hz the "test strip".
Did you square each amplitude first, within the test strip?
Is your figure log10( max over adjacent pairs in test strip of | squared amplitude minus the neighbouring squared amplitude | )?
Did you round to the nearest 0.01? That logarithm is 3.41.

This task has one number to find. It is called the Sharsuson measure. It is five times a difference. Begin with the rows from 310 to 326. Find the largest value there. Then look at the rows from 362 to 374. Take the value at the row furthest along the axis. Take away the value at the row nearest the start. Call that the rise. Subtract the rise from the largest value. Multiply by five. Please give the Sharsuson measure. 938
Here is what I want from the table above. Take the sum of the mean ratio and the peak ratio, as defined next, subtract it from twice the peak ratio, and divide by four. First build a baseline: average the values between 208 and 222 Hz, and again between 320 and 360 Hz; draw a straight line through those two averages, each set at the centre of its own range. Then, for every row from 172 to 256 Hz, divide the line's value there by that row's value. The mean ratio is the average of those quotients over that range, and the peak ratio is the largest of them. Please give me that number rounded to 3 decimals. 0.049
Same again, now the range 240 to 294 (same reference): 0.065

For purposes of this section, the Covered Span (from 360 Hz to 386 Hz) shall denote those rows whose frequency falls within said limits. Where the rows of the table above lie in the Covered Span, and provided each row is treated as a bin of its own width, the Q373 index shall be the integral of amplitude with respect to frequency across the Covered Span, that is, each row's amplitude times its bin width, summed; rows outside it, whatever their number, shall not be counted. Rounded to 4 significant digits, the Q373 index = 4936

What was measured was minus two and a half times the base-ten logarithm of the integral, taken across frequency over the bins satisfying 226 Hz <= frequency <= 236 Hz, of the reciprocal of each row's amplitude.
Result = 3.30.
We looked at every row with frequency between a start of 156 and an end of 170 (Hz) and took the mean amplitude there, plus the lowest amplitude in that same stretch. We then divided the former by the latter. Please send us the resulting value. 1.06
